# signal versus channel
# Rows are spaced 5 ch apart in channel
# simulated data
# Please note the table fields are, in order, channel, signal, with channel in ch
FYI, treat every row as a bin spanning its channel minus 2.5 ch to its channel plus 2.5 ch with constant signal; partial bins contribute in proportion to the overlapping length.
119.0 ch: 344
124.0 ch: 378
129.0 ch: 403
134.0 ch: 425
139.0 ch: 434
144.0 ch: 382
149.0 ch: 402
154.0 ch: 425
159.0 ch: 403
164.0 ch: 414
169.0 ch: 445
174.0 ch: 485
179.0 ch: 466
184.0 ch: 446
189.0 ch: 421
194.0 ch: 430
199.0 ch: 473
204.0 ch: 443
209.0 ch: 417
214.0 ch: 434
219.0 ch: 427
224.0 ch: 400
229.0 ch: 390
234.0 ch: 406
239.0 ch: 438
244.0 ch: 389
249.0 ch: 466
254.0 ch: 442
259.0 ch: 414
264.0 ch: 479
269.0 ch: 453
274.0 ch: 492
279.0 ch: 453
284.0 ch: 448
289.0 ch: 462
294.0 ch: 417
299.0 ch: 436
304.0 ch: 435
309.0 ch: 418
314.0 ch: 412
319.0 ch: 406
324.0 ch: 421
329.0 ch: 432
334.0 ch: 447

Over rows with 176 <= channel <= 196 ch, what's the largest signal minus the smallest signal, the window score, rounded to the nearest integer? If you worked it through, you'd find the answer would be 45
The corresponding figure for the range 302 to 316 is 23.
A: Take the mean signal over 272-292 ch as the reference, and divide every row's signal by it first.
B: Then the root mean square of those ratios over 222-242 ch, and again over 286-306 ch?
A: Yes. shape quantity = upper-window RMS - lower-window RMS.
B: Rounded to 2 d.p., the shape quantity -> 0.06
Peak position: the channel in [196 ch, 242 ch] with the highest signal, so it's 199.0 ch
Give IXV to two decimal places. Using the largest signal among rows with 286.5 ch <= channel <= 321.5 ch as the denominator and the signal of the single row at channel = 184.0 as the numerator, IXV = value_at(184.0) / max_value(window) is 0.97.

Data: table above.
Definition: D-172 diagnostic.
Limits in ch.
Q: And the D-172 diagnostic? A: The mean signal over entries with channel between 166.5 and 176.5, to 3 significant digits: 465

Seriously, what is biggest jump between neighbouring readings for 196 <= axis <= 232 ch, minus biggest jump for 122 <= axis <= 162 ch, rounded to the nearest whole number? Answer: -22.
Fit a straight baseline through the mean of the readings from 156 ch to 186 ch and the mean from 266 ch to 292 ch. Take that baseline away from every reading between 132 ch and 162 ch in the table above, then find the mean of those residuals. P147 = -27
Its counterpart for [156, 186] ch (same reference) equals 0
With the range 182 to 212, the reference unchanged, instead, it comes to -9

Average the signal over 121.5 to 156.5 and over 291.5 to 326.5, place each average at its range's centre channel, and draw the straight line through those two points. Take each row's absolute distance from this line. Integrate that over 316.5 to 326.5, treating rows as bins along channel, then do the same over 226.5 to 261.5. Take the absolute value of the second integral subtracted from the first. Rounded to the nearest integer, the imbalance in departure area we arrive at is 722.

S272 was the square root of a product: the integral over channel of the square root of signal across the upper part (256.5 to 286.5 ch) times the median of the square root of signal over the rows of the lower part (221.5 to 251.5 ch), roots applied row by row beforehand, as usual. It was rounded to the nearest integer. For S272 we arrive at 113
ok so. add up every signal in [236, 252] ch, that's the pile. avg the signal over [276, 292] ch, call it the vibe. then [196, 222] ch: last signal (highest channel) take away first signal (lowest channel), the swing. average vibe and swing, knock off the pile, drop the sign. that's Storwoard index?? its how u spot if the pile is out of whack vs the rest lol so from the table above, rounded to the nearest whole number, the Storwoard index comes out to 1089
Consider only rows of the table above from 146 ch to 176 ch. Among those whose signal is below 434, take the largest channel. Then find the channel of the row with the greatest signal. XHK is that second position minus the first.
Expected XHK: 10 ch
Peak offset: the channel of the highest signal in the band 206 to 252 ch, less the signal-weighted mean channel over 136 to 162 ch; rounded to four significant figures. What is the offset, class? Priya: 100.0 ch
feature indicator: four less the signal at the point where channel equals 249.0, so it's -462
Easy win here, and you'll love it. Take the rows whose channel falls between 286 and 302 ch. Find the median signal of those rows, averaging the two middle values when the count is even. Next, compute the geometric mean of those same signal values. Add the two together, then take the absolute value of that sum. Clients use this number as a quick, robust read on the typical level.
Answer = 874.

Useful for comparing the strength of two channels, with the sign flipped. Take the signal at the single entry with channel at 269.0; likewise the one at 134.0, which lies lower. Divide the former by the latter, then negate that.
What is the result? -1.07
